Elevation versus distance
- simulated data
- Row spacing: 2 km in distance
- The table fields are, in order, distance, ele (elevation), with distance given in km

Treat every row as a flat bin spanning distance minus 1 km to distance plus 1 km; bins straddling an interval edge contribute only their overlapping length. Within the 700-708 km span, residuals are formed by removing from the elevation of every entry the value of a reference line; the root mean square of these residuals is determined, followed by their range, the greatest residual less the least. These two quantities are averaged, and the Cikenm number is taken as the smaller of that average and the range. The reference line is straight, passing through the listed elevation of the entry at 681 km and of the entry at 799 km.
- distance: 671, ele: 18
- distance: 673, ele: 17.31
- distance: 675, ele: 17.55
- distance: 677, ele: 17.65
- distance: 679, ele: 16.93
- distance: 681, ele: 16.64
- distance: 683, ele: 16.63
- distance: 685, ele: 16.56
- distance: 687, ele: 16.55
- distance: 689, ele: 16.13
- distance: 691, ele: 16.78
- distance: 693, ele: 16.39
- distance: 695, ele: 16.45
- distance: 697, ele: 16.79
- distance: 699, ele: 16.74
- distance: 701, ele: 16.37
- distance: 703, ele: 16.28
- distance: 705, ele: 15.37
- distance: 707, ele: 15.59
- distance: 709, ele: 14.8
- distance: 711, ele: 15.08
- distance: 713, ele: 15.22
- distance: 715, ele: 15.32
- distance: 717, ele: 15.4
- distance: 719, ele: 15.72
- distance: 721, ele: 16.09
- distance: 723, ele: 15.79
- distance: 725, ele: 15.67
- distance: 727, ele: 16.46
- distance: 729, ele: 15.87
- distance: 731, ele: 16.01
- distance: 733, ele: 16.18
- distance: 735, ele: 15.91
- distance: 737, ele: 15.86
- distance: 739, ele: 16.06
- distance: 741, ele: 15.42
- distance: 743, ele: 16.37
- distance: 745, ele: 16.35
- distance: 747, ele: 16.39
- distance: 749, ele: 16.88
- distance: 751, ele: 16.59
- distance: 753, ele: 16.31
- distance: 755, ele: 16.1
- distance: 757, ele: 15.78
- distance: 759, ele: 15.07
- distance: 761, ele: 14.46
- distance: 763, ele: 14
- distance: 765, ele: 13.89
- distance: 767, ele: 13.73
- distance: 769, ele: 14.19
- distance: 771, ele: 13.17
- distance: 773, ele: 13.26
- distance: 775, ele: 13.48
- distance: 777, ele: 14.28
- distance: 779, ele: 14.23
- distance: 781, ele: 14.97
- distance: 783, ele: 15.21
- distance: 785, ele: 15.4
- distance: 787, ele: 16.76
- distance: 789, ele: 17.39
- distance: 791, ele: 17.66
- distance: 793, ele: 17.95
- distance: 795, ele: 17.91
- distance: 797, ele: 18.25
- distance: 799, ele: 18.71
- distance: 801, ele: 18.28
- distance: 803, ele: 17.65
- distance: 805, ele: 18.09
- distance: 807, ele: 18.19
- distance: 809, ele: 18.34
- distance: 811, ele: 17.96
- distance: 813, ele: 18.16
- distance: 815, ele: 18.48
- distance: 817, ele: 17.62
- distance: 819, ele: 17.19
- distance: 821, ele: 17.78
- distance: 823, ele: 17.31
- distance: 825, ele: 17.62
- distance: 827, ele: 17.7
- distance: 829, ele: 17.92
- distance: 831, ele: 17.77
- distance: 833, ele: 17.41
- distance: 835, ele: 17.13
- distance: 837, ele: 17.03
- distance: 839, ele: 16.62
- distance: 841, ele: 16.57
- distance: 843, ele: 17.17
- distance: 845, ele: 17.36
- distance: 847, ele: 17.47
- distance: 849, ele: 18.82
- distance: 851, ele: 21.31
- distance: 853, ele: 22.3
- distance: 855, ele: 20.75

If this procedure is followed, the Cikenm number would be 1.1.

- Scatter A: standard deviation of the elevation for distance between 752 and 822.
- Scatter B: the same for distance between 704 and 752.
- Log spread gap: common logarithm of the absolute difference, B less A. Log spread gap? 0.1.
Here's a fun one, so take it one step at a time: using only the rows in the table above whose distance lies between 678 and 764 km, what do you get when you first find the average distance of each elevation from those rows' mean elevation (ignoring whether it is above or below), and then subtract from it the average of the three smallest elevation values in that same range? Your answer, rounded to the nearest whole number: -14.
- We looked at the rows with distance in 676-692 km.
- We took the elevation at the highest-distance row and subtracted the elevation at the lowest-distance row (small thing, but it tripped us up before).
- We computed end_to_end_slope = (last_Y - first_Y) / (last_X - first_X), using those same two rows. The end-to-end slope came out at -0.062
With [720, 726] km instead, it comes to -0.105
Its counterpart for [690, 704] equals -0.042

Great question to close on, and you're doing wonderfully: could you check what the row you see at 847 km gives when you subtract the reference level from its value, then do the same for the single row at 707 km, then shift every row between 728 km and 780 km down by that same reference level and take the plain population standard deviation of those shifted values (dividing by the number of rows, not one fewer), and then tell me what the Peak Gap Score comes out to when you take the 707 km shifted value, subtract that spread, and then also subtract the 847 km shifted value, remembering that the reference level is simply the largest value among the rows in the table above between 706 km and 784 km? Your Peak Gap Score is -3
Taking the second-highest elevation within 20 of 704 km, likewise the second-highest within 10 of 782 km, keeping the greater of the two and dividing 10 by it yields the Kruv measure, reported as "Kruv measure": 0.575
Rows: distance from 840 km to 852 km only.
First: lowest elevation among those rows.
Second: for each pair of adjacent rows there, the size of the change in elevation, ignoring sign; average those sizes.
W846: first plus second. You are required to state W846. 17.5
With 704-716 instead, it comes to 15.1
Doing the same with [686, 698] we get 16.5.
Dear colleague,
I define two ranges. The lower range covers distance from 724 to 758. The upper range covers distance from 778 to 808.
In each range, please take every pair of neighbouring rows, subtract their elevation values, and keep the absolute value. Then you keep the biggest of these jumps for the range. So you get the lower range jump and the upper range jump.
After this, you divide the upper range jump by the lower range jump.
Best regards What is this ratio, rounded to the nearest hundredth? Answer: 1.43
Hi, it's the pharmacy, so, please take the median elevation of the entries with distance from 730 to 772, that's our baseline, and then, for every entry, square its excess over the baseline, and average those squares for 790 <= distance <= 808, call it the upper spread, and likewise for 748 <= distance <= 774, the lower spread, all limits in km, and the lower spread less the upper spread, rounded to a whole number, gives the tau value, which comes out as -2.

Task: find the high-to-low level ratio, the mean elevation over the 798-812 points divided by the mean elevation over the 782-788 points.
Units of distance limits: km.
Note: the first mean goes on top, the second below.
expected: 1.15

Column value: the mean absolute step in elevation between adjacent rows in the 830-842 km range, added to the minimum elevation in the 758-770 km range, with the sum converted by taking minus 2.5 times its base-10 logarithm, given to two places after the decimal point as -2.86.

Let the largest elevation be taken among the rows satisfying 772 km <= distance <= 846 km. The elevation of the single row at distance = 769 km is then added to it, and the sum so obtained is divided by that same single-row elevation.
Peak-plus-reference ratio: 2.32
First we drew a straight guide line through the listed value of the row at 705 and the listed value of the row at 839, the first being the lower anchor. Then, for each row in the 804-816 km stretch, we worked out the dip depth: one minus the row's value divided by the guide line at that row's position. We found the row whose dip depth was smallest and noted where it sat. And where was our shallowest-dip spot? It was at 815 km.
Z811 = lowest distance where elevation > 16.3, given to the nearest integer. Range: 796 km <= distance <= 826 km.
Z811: 797 km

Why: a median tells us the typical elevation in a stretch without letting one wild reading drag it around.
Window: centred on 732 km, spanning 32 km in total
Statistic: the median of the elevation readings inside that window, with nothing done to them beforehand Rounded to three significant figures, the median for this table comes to 16.0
